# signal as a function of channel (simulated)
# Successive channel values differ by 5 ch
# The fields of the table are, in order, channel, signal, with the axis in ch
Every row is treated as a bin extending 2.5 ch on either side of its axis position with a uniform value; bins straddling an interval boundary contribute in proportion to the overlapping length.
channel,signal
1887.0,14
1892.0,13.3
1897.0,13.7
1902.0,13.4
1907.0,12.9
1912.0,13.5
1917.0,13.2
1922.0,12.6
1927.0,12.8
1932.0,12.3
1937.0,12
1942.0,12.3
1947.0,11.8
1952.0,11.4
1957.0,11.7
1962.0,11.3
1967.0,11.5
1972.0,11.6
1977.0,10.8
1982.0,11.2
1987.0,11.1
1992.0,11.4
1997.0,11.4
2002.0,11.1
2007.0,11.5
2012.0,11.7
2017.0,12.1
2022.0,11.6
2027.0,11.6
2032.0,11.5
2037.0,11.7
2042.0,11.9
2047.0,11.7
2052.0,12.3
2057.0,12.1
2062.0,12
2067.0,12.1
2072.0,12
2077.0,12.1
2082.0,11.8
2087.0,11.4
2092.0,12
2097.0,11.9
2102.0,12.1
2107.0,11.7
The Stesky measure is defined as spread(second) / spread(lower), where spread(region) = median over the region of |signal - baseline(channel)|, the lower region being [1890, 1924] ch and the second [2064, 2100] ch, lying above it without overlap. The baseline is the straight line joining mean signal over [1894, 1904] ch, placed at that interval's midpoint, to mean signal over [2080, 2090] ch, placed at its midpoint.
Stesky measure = 1.9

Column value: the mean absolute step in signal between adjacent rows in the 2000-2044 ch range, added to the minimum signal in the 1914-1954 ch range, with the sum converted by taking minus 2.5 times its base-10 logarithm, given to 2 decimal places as -2.67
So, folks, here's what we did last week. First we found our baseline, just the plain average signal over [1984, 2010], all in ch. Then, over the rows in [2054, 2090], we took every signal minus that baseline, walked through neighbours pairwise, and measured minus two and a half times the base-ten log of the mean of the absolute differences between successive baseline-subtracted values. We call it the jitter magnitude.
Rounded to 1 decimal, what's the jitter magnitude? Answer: 1.8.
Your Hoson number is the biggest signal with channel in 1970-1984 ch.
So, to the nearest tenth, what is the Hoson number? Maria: 11.6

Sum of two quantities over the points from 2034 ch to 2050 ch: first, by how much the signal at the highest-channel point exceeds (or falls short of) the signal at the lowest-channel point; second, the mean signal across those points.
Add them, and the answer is 11.8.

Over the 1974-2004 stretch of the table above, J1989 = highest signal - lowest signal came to 0.6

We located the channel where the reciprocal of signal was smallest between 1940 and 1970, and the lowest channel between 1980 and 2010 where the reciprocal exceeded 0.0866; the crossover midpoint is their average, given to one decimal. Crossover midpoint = 1962.0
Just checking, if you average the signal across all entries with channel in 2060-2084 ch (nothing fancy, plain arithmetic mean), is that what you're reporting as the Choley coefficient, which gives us 12.0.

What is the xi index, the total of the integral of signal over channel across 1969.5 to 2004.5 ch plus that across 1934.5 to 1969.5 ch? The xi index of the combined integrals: 803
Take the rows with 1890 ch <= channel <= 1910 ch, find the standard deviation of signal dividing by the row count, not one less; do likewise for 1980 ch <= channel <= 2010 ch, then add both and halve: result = 0.22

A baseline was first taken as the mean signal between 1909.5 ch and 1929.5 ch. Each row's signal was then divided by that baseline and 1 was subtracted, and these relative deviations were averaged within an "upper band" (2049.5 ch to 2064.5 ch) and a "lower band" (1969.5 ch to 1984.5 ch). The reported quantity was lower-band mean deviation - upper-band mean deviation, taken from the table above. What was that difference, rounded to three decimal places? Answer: -0.072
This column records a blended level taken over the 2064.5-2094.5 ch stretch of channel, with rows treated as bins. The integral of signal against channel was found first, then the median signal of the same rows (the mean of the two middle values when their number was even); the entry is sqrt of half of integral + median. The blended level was 13.6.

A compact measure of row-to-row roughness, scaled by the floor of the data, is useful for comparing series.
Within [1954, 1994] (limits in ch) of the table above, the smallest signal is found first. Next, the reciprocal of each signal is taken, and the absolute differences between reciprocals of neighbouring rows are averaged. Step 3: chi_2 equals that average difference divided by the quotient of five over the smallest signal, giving 0.0056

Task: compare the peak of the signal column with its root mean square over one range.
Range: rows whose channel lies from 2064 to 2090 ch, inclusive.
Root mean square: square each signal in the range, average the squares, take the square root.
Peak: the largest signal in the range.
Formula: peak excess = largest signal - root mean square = 0.22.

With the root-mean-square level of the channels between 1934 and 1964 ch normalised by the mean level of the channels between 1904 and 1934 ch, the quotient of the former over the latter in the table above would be 0.91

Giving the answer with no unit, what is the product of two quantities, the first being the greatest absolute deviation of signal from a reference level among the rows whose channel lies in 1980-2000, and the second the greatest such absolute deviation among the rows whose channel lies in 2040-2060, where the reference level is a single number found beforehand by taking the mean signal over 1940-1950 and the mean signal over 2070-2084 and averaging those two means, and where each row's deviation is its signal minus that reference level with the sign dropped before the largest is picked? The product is 0.28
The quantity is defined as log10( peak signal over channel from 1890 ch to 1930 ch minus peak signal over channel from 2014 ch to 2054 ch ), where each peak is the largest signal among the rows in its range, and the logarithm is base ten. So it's 0.15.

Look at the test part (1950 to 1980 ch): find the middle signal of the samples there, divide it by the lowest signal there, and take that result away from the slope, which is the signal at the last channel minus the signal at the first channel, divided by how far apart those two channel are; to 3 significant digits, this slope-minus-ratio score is -1.08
